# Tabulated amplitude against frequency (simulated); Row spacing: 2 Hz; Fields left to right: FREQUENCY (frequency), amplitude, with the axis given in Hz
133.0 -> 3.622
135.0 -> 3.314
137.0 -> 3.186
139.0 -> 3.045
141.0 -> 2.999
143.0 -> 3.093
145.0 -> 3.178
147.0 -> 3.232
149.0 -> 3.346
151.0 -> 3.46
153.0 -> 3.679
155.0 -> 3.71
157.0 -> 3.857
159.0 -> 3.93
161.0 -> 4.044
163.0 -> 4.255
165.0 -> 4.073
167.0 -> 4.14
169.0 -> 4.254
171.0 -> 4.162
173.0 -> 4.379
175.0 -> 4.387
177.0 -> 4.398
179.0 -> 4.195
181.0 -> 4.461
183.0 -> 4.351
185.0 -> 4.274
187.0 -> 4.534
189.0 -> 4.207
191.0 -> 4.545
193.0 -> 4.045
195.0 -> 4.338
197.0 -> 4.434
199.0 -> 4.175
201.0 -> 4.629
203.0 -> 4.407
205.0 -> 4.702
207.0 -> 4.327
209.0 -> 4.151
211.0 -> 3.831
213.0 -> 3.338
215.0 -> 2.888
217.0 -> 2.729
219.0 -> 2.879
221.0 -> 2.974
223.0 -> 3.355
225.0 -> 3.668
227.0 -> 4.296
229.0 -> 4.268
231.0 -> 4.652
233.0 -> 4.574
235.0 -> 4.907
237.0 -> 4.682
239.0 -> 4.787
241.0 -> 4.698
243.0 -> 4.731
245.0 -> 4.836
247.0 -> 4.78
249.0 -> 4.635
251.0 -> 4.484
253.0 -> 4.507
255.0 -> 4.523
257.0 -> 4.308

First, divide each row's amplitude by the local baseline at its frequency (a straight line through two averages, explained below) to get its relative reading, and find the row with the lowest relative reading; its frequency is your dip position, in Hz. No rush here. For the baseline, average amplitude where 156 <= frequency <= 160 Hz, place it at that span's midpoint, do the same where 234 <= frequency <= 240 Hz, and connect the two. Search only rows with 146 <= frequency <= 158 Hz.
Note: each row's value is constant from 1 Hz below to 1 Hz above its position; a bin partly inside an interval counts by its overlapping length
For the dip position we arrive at 147.0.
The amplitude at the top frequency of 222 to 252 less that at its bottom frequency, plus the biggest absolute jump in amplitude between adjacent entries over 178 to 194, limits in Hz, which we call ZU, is 1.6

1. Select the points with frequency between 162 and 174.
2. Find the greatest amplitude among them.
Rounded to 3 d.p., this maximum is 4.379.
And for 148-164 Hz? 4.255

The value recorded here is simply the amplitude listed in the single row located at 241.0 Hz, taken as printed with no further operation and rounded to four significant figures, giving 4.698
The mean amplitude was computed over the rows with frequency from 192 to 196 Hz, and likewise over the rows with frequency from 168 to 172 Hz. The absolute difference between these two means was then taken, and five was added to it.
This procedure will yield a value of 5.0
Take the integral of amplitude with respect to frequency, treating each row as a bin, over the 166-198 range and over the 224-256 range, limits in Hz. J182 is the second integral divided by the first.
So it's 1.06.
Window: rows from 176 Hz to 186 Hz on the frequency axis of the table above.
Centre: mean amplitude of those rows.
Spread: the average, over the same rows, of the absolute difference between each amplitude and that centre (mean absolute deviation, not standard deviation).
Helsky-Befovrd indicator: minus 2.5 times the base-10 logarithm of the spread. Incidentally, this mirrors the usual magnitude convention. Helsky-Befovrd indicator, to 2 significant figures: 2.7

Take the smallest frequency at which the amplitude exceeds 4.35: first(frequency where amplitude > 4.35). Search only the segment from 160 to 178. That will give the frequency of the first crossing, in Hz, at 173.0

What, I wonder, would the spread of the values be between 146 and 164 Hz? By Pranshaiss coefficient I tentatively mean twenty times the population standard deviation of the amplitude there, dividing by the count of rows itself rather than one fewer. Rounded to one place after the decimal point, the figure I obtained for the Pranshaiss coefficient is 6.3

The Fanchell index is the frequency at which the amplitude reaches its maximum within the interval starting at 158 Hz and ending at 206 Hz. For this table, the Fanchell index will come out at 205.0 Hz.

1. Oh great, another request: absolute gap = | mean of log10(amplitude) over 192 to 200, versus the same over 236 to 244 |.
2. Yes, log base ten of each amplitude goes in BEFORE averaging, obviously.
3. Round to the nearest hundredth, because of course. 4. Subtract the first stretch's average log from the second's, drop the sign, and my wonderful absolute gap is 0.05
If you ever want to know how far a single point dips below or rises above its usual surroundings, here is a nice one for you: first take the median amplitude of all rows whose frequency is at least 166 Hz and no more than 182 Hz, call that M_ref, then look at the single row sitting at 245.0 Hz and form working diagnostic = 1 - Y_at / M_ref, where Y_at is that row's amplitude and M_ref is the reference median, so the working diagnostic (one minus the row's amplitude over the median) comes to -0.12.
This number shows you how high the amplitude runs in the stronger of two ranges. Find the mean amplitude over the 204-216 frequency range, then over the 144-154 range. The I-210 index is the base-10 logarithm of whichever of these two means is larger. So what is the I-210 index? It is 0.588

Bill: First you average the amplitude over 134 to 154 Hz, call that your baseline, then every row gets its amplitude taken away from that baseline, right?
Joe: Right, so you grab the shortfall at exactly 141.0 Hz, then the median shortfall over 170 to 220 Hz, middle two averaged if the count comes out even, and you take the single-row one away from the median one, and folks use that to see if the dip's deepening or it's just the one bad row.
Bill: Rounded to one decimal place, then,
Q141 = -1.3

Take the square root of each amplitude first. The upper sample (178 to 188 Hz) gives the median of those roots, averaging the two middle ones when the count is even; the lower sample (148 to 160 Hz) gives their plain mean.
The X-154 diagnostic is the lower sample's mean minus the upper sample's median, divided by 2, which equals -0.09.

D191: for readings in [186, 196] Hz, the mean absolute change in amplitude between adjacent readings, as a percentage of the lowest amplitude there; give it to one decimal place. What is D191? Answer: 9.0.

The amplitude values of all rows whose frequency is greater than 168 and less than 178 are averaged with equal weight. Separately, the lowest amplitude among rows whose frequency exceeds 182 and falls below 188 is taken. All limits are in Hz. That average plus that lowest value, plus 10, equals 18.6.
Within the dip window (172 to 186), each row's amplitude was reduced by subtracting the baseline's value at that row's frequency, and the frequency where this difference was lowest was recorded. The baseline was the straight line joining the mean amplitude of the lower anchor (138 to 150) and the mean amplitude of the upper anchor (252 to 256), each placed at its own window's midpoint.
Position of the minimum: 179.0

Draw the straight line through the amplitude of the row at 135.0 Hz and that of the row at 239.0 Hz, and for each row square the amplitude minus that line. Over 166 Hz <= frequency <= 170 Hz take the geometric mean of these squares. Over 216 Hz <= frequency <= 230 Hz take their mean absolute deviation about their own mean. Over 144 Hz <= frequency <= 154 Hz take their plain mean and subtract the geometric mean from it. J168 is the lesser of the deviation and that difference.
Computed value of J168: -0.13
